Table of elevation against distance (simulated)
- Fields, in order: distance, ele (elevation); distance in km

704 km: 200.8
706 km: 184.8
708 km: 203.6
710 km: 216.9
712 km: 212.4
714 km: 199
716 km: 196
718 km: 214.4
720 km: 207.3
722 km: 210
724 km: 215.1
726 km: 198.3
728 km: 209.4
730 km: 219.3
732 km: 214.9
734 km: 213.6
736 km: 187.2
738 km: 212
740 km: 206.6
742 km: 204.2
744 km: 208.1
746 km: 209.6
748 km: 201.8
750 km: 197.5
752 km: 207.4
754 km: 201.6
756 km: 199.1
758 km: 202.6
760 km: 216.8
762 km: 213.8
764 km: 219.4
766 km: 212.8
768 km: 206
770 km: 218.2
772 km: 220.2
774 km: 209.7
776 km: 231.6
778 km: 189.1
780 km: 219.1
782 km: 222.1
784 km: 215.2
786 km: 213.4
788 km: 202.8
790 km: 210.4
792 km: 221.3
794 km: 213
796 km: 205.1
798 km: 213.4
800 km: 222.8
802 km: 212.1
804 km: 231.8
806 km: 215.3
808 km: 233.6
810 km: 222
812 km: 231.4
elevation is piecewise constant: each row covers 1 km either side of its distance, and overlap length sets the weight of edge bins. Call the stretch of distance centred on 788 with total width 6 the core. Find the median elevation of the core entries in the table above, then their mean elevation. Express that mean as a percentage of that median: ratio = 99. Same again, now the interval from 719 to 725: 100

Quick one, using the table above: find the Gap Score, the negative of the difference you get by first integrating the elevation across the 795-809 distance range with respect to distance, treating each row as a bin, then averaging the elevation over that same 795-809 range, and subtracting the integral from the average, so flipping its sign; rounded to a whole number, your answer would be 2849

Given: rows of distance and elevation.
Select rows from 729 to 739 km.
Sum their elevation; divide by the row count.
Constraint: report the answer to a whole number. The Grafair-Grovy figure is 209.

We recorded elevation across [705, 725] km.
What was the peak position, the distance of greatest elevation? 710 km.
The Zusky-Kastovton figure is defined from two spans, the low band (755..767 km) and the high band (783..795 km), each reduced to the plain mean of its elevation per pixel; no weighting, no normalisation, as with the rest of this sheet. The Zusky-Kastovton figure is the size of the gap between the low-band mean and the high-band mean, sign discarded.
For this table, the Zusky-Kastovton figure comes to 2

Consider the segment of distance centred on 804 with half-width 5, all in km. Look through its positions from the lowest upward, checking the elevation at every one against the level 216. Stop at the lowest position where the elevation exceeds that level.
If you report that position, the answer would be 800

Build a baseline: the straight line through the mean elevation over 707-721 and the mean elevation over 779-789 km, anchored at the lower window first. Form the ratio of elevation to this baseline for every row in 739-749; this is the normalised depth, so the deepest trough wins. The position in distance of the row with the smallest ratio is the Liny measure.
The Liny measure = 748 km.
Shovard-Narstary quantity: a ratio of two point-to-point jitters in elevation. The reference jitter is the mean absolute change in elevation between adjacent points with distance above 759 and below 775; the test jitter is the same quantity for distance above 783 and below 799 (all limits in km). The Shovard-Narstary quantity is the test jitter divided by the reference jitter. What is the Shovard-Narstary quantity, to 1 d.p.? 1.2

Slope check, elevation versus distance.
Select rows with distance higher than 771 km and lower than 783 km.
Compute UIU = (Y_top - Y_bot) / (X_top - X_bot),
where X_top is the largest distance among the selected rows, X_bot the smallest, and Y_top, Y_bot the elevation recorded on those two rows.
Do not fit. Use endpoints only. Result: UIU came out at 0.2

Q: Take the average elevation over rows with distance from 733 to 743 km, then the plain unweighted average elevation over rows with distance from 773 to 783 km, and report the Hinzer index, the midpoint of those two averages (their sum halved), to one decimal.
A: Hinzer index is 209.5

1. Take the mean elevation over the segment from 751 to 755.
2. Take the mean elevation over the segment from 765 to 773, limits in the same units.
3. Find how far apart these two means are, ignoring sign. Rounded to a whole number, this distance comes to 10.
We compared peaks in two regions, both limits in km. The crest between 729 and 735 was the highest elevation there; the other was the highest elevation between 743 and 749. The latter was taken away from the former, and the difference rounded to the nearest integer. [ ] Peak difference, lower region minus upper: 10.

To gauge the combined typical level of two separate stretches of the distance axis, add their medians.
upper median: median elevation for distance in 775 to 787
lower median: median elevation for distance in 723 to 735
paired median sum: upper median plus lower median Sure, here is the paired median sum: 431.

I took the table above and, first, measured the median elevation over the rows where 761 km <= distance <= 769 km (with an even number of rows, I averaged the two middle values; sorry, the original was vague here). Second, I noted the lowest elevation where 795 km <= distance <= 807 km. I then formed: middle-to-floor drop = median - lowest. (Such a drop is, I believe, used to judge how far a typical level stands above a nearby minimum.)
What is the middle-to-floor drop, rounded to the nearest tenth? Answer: 8.2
